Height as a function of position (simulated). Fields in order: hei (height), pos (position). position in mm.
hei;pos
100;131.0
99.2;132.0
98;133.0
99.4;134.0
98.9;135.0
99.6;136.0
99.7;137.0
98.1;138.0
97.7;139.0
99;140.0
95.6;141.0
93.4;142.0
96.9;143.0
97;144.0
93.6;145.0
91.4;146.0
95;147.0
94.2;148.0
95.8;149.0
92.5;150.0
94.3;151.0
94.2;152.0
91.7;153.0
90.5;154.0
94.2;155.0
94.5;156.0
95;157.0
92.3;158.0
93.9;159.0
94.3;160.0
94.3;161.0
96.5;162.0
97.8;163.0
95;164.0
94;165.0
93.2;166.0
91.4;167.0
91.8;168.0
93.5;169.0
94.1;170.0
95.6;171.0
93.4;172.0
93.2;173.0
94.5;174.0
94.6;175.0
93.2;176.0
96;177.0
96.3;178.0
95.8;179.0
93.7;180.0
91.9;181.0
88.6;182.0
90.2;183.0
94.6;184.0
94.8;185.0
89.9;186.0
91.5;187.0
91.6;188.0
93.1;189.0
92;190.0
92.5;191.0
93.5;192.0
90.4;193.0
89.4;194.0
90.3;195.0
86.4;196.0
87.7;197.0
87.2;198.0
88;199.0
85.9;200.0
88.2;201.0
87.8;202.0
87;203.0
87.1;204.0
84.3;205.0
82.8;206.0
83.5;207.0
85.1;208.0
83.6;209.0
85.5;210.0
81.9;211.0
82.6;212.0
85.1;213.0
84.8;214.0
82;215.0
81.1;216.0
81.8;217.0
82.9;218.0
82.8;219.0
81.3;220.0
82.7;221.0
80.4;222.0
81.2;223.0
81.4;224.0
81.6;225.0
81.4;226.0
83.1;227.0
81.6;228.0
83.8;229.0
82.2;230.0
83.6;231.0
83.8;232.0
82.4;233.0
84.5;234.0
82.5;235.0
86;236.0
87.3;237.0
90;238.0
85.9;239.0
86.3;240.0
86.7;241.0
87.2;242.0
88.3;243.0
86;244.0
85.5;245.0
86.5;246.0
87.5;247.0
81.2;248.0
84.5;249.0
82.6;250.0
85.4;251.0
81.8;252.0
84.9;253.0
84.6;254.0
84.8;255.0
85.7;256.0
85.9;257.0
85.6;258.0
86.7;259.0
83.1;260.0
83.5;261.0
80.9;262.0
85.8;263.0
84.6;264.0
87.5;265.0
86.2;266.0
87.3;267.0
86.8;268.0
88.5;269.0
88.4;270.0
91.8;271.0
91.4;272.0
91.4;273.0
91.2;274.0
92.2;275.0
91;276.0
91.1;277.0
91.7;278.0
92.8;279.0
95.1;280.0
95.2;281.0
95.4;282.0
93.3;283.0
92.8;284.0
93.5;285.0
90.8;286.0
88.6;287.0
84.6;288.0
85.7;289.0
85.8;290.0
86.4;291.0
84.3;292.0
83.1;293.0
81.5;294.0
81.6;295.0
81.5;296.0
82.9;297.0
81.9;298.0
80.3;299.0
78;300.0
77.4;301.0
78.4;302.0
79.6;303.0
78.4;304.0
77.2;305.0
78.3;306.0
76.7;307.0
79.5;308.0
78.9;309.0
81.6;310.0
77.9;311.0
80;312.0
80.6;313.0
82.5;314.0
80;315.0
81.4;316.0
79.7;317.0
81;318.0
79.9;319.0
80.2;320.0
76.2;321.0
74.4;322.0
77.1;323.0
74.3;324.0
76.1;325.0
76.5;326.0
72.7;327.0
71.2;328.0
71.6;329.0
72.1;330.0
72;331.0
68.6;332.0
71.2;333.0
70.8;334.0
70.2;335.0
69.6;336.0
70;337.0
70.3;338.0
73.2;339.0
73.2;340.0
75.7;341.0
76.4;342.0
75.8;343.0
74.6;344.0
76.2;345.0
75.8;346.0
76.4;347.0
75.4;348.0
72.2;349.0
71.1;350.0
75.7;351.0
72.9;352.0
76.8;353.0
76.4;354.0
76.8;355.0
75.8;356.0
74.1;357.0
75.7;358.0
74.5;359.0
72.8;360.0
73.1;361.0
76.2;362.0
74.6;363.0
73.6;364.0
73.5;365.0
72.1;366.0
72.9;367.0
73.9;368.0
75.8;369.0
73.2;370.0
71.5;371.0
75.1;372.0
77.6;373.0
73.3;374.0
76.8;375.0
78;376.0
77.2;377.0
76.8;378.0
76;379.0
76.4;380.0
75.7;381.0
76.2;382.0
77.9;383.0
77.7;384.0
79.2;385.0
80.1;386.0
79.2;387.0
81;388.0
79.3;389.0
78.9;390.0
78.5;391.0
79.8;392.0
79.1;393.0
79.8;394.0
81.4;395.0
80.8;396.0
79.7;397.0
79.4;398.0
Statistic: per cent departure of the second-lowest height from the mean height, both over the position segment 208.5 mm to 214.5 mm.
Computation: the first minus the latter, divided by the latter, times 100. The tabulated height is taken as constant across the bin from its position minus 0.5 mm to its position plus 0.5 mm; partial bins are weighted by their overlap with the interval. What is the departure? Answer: -1.6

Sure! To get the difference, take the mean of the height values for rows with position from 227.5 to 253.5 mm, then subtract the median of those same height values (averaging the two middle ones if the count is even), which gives -0.2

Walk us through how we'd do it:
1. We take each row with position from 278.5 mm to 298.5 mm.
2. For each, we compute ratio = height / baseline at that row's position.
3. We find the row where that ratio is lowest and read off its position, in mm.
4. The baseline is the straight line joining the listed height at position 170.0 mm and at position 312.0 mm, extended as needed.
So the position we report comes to 294.0 mm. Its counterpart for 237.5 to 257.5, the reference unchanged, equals 248.0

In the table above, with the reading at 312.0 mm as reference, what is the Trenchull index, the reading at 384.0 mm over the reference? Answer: 0.97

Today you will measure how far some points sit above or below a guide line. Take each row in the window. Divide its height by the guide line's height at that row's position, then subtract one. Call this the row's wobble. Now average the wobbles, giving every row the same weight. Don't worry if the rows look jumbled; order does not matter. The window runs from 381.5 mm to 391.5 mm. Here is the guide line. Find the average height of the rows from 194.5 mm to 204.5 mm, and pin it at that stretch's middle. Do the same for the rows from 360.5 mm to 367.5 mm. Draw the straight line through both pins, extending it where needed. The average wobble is 0.10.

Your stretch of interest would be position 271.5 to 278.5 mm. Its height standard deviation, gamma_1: 0.4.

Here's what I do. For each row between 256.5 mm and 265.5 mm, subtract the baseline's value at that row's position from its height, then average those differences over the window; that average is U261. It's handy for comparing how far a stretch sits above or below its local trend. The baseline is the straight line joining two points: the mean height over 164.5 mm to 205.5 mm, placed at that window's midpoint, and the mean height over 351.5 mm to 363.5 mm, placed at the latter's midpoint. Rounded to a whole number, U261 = 1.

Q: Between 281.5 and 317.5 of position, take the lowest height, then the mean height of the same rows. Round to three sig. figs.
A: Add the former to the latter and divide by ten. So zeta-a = 15.9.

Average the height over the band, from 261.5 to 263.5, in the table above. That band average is 83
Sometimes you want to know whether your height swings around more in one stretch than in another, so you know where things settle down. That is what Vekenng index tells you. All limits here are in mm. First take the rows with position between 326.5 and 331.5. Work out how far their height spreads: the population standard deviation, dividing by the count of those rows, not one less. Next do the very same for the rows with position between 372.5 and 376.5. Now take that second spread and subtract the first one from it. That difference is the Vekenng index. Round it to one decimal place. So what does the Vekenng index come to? 1.4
